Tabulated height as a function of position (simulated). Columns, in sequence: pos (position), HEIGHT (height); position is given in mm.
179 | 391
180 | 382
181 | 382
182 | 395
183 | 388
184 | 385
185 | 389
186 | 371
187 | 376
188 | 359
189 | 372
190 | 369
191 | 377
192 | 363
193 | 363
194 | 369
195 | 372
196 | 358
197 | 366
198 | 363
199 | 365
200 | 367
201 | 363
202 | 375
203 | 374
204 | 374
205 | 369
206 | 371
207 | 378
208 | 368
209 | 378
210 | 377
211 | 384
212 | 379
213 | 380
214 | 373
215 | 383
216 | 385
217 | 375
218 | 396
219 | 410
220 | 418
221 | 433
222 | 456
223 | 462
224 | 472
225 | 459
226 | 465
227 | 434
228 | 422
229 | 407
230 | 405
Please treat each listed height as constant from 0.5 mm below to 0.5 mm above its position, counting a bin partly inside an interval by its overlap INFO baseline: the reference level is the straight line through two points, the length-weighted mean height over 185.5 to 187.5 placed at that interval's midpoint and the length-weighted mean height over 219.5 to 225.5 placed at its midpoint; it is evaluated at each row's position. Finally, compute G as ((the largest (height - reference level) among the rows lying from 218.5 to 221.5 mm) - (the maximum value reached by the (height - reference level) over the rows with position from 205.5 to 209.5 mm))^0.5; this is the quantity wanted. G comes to 5.0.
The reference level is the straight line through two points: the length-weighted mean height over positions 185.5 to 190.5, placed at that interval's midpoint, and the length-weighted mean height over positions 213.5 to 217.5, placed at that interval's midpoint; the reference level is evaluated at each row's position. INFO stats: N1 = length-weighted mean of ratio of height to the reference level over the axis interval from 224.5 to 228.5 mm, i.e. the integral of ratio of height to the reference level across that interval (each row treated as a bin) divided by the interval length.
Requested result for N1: 1.16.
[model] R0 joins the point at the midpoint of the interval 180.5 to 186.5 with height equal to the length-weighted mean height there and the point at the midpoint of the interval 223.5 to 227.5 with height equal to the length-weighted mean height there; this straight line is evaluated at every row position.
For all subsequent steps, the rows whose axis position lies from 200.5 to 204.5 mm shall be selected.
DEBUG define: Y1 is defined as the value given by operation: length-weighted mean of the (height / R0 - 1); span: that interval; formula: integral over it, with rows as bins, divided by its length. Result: -0.111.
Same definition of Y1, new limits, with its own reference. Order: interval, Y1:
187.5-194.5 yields -0.077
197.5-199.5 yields -0.114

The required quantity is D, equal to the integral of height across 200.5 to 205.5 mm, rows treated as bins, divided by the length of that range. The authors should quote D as 371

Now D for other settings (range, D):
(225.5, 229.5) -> 432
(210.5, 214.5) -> 379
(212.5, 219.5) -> 386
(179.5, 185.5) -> 387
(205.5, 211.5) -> 376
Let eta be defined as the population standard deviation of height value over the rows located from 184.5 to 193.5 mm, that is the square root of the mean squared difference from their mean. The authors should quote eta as 8.6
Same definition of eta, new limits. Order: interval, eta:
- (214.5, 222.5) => 26.0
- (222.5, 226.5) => 4.8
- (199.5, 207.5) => 4.6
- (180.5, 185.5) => 4.4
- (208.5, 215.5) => 3.4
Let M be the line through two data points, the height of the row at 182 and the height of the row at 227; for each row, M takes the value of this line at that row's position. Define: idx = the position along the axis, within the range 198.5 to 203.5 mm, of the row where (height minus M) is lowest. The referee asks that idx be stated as 201 mm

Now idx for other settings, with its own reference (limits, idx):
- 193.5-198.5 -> 196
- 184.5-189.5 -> 188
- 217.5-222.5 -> 218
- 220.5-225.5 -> 221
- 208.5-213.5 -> 210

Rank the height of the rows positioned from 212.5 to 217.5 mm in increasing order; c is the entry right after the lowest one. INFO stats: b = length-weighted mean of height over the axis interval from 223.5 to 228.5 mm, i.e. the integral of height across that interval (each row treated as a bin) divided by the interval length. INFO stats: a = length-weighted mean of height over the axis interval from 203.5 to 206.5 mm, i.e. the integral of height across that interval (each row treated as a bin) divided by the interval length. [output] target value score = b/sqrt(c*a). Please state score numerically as 1.21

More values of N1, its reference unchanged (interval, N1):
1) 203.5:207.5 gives 0.99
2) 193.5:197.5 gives 0.98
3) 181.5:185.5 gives 1.06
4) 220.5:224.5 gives 1.19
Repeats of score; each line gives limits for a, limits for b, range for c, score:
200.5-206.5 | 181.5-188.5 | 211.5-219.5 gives 1.02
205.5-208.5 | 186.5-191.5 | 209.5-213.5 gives 0.99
